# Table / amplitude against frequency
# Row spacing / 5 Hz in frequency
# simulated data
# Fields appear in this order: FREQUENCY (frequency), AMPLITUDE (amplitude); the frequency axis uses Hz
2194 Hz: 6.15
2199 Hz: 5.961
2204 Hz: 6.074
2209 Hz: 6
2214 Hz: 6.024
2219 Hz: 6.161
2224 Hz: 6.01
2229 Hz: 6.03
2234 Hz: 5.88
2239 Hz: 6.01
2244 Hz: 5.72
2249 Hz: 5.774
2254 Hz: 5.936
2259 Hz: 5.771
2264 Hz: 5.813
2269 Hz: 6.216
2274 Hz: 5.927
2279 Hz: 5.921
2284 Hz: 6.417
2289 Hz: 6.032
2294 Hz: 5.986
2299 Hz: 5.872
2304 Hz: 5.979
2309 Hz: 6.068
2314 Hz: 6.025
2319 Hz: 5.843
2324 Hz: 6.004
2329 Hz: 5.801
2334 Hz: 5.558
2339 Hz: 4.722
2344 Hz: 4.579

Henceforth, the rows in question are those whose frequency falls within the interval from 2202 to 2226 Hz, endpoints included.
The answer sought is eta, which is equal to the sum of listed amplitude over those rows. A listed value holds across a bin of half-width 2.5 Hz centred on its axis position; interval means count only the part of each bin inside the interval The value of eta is 30.3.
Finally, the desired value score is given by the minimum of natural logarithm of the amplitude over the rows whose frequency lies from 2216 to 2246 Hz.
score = 1.74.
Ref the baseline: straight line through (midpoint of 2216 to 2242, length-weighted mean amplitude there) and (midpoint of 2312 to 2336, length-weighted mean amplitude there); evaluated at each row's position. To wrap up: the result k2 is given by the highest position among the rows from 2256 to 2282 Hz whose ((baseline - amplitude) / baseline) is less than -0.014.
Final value 2269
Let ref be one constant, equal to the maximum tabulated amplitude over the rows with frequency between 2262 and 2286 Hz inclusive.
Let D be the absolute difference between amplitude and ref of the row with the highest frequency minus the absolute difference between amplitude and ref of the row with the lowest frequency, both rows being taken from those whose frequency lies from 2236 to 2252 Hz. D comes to 0.2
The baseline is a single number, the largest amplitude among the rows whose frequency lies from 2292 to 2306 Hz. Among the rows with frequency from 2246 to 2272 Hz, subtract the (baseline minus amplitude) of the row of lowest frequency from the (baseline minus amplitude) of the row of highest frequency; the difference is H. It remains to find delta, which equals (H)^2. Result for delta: 0.20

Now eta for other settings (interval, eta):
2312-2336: 29.2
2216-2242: 30.1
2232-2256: 29.3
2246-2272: 29.5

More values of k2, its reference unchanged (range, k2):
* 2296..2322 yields 2314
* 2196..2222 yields 2219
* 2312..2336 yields 2324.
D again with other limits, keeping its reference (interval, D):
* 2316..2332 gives 0.0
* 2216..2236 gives 0.3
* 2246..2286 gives -0.6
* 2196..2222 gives -0.2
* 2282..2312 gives 0.3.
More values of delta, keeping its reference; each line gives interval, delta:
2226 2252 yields 0.07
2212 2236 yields 0.02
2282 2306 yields 0.19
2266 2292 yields 0.03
